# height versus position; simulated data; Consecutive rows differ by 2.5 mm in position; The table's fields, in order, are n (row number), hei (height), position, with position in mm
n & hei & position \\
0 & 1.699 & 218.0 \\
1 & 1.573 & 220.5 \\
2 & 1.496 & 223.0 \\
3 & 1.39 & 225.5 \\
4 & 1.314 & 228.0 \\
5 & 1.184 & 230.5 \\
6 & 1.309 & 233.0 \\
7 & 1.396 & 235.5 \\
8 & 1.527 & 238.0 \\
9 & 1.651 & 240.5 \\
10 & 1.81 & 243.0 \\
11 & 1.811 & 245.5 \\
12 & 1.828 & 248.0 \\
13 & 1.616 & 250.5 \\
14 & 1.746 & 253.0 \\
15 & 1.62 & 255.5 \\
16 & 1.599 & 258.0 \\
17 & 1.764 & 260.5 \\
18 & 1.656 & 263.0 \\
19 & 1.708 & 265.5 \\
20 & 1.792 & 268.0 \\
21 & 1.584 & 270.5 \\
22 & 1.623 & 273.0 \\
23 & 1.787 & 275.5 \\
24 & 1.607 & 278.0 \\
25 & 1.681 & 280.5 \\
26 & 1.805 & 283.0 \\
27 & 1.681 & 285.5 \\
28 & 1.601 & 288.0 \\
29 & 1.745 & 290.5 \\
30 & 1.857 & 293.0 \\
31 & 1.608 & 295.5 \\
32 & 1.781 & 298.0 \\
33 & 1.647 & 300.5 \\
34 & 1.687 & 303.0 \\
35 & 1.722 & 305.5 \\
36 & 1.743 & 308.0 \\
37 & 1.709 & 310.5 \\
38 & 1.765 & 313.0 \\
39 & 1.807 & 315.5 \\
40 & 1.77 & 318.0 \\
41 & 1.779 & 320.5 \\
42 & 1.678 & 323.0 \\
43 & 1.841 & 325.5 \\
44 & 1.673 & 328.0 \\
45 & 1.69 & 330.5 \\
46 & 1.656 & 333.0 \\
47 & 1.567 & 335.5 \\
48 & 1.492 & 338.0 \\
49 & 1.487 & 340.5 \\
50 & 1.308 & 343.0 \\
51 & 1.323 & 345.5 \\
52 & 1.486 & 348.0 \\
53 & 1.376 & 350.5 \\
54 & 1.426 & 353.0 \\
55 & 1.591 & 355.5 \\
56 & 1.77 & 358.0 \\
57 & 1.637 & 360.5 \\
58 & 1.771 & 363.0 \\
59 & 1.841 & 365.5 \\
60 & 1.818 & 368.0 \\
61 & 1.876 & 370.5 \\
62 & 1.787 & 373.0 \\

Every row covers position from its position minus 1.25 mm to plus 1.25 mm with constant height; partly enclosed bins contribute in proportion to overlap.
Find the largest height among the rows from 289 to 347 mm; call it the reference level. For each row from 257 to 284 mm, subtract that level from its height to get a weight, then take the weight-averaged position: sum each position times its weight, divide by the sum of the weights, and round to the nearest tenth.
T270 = 269.8 mm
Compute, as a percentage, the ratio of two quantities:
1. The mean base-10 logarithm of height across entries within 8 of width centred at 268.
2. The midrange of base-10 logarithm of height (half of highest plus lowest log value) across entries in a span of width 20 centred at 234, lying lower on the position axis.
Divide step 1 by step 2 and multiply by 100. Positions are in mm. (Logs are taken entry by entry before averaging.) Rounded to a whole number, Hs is 138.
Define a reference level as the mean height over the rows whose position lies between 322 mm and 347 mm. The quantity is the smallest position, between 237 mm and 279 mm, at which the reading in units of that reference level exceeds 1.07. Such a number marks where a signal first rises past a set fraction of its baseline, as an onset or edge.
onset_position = 243.0 mm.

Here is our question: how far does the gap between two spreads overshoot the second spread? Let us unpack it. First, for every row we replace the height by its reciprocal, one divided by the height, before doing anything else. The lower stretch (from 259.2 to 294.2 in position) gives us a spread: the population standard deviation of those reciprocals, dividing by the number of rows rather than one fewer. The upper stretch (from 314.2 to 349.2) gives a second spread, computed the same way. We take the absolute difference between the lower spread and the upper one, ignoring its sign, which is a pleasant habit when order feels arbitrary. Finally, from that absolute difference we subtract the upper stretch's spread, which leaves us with -0.029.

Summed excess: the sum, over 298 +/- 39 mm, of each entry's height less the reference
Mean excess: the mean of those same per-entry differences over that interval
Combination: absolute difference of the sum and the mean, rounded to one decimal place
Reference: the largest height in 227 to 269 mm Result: 3.5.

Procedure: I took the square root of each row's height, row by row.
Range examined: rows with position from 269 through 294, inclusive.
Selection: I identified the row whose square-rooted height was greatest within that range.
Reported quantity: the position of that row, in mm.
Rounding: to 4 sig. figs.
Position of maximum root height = 293.0 mm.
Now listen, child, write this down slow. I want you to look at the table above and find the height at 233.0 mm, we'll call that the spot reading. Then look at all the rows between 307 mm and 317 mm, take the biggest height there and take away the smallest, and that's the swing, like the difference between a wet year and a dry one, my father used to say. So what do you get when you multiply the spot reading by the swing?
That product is 0.128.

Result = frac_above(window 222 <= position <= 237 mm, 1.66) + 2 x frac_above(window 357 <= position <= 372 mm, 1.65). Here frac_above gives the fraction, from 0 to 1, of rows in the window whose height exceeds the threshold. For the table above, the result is 1.7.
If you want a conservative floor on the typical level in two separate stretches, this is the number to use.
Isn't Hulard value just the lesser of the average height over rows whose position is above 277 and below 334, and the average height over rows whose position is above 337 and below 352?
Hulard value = 1.41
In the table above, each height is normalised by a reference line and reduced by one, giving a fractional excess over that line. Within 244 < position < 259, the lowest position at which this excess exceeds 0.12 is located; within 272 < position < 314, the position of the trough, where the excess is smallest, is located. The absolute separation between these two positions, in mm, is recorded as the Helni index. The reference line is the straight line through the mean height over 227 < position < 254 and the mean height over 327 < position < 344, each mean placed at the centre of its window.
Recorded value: 42.5 mm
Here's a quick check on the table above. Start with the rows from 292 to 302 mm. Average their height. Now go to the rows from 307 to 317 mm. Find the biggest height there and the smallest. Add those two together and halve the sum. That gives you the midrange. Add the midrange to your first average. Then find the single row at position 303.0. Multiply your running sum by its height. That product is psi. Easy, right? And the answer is 5.87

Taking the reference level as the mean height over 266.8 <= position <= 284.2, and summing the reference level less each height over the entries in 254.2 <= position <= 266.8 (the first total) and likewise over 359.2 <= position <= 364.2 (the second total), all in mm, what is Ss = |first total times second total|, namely 0.002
